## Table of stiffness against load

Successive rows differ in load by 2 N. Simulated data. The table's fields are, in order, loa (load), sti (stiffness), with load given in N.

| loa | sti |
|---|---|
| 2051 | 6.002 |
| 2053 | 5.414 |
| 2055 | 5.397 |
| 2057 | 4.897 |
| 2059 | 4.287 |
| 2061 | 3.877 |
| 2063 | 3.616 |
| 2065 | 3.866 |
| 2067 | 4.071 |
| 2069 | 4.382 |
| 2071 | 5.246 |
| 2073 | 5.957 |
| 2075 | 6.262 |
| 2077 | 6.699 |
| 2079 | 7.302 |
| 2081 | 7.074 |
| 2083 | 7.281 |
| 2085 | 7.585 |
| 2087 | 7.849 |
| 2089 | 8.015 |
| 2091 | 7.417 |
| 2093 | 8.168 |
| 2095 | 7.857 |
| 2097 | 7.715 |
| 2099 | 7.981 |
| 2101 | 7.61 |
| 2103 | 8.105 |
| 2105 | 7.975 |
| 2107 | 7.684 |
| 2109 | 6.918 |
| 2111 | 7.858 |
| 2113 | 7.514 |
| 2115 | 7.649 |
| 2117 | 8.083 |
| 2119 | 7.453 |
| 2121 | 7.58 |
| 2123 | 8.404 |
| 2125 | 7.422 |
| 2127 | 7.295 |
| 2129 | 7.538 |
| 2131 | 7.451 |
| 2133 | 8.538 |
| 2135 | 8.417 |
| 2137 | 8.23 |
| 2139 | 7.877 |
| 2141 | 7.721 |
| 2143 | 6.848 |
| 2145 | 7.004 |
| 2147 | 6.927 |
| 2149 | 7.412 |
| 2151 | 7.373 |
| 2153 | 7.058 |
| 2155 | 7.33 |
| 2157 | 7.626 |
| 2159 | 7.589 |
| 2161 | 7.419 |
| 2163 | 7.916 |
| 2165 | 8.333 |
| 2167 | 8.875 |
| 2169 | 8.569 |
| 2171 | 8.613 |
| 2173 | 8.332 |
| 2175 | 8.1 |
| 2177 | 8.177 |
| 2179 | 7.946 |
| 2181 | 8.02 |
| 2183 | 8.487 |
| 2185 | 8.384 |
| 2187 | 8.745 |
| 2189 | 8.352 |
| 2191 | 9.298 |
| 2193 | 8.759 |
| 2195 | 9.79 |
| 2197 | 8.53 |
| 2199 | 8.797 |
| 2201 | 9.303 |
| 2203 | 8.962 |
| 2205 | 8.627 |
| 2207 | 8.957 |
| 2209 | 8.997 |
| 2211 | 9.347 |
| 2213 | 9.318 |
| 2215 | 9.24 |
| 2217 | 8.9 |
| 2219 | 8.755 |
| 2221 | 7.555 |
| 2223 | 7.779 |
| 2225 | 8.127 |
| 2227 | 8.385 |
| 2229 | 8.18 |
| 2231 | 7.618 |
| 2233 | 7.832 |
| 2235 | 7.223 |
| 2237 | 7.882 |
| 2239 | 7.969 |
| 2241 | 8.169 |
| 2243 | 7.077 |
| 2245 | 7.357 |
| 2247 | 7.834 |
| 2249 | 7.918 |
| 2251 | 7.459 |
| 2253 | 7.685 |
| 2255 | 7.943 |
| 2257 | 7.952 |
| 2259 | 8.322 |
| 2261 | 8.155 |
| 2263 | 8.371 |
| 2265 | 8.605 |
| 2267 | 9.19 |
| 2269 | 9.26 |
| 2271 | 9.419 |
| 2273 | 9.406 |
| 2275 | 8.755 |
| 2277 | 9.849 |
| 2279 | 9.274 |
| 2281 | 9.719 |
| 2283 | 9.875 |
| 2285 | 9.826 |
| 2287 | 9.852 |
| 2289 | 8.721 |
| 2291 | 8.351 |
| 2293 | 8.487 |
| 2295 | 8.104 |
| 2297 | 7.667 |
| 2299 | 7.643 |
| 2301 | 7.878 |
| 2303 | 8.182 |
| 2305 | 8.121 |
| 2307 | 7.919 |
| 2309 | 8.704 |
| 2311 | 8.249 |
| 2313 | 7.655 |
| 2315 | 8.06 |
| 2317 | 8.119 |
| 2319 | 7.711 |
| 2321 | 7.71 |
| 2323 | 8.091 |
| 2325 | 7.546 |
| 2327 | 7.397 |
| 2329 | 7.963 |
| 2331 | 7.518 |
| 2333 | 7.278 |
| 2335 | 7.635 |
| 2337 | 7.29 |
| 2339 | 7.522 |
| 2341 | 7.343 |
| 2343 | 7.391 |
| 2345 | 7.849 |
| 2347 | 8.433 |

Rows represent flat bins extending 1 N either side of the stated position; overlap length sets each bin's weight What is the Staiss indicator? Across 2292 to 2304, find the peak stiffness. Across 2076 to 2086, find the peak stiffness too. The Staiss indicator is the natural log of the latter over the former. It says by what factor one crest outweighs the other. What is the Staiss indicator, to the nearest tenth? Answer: -0.1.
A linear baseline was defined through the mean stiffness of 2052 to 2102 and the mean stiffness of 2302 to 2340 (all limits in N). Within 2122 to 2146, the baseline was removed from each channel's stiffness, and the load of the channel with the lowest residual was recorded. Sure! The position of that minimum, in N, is 2143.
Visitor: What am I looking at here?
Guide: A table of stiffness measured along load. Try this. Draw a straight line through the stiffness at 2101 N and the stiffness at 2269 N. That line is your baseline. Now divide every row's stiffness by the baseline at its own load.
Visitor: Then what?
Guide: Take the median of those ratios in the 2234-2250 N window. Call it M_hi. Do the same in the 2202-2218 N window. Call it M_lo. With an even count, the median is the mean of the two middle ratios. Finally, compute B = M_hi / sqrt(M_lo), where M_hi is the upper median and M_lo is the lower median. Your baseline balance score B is 0.85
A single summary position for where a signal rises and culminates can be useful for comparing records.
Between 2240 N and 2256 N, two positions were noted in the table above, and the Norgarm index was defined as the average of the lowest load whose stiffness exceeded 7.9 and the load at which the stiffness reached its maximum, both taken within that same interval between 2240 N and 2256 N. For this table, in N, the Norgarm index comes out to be 2241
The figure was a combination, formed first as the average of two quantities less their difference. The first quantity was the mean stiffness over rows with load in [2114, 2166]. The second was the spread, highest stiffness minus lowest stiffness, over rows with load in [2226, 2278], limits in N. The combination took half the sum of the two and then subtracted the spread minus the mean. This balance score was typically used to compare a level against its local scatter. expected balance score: 10.1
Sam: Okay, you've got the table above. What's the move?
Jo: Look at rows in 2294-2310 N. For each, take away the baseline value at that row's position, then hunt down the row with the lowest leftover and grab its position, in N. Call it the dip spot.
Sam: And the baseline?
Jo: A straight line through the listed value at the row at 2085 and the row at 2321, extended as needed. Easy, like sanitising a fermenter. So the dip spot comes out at 2299 N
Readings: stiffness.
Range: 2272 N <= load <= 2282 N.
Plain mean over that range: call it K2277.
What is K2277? 9.4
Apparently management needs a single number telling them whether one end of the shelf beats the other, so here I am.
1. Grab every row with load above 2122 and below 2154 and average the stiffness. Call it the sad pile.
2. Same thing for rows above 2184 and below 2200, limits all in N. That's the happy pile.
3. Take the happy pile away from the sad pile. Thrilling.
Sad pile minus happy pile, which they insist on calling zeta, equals -1.2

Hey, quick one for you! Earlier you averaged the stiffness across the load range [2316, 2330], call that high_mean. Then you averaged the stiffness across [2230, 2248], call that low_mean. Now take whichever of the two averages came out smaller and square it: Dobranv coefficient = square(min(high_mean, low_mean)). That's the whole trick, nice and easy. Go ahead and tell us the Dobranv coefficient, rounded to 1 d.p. 58.7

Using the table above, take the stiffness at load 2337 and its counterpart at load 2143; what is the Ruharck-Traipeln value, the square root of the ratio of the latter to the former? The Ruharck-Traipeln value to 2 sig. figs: 0.97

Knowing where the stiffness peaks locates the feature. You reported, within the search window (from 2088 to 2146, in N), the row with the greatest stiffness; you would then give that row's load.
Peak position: 2133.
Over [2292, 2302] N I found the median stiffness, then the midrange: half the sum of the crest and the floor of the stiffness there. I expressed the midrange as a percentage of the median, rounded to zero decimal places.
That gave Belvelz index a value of 102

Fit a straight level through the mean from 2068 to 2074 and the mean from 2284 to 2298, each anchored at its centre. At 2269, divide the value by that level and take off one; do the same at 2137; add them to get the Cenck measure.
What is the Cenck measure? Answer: 0.42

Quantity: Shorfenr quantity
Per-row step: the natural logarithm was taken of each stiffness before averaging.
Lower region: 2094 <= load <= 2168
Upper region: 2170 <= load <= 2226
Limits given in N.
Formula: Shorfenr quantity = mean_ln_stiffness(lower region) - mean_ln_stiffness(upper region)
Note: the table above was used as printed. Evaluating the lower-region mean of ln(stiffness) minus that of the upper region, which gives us -0.12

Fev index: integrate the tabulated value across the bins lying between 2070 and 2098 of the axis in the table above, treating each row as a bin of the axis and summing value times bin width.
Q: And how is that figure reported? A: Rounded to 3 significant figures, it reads 201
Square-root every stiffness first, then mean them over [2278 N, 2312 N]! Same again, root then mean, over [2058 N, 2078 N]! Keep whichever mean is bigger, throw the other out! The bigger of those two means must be 2.93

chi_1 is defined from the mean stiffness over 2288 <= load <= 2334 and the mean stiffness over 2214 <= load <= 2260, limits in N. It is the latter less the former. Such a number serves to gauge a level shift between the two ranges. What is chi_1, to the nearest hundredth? 0.00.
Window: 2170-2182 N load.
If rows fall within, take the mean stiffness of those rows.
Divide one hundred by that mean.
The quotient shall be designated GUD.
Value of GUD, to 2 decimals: 12.20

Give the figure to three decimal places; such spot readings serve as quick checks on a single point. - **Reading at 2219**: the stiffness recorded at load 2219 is 8.755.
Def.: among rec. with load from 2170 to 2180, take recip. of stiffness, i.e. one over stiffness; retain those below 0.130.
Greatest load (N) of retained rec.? 2179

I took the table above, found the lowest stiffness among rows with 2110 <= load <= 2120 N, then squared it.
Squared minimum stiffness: 56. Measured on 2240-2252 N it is 50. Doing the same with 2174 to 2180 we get 63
